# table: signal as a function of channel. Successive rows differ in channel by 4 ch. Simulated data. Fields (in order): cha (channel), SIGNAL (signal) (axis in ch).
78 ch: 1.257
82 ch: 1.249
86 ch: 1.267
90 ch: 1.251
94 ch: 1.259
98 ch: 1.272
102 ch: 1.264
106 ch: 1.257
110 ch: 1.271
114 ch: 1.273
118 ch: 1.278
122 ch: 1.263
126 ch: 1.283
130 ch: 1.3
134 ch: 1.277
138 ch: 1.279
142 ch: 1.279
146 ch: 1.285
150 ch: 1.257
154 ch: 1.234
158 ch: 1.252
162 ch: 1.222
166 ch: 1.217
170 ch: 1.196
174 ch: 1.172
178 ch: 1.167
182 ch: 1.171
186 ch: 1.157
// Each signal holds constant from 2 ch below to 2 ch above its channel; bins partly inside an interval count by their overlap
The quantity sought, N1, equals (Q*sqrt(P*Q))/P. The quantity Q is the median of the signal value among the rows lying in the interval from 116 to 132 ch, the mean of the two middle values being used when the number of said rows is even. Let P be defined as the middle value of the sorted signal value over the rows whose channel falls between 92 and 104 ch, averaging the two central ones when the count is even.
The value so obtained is 1.289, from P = 1.264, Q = 1.28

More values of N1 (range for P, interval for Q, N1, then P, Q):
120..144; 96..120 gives 1.268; 1.279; 1.27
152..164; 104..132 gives 1.293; 1.234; 1.27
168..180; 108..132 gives 1.331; 1.172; 1.28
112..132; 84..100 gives 1.256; 1.278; 1.26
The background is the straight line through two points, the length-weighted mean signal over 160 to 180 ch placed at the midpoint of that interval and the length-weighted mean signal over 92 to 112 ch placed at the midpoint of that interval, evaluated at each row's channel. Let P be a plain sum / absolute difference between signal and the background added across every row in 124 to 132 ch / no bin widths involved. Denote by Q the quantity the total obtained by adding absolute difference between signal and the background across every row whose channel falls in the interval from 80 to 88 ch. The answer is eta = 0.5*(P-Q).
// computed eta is 0.03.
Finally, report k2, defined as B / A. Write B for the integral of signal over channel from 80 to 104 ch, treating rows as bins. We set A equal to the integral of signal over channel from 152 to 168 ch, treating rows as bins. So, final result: 1.5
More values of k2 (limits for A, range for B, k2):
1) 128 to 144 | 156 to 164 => 0.5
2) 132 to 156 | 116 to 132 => 0.7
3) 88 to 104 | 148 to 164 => 1.0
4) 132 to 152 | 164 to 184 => 0.9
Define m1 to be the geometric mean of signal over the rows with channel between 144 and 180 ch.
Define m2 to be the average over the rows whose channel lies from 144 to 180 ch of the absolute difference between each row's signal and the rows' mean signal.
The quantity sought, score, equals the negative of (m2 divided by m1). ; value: -0.0251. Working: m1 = 1.22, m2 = 0.0307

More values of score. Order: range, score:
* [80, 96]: -0.0052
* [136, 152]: -0.0071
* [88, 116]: -0.0056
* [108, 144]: -0.0050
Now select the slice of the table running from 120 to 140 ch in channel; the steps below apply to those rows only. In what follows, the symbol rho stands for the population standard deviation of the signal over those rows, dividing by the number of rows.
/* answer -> 0.0119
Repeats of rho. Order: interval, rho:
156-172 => 0.0200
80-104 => 0.0083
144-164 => 0.0215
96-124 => 0.0067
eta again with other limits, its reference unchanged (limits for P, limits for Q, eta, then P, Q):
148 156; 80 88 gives 0.01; 0.06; 0.05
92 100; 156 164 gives -0.02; 0.02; 0.06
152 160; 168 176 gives 0.02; 0.07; 0.02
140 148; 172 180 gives 0.04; 0.12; 0.04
